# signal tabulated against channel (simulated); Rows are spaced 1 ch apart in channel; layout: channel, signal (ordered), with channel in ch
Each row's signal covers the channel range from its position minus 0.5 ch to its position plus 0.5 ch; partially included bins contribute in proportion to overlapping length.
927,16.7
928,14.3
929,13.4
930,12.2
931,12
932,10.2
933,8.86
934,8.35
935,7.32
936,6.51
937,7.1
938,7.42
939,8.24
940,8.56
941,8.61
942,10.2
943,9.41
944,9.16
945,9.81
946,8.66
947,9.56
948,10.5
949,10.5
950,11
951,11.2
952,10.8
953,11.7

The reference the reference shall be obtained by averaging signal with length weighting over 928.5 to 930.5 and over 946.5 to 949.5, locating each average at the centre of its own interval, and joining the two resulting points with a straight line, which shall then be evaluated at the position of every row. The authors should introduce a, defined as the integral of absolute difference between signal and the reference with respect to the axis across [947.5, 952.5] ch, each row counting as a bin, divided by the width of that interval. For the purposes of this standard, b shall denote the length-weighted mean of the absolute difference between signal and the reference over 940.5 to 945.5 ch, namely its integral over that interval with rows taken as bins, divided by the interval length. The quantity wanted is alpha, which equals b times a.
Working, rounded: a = 0.90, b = 1.5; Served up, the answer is 1.3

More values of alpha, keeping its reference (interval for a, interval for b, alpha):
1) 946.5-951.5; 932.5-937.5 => 3.6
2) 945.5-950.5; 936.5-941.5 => 3.1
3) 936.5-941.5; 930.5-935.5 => 10.3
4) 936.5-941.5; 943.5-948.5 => 3.7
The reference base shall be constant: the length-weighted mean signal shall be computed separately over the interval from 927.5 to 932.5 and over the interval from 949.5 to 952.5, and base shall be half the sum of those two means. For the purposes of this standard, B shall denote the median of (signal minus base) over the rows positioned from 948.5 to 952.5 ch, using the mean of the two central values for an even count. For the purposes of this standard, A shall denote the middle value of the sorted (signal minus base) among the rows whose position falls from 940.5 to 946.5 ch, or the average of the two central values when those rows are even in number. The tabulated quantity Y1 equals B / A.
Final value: 0.3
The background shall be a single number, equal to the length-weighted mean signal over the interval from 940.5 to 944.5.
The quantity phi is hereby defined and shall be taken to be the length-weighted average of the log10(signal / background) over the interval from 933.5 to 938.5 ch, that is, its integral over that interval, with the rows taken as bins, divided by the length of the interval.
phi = -0.11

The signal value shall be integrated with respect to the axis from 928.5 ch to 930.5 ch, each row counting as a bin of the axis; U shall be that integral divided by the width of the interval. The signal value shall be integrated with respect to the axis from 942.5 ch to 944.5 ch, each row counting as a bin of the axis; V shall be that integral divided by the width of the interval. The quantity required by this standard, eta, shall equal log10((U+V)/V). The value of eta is 0.38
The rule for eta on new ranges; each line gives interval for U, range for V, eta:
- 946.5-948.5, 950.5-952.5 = 0.28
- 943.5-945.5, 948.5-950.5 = 0.27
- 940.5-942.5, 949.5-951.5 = 0.27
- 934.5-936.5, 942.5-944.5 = 0.24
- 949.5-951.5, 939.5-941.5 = 0.36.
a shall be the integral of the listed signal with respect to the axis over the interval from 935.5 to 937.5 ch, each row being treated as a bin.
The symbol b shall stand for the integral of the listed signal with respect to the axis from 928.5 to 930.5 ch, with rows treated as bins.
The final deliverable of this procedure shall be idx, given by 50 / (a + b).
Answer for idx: 1.3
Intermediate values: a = 13.6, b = 26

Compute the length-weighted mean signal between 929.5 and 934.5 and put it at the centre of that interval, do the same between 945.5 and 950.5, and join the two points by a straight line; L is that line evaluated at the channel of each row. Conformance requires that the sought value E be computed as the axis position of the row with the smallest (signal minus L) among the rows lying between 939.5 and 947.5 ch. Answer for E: 940 ch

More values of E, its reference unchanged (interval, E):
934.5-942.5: 936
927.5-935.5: 935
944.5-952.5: 946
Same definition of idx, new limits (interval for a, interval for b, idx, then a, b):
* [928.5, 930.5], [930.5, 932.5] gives 1.0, 25.6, 22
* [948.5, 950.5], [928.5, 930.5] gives 1.1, 21.5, 26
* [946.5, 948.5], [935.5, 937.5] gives 1.5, 20.1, 14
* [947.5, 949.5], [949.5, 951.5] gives 1.2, 21.0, 22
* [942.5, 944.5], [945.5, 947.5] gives 1.4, 18.6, 18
